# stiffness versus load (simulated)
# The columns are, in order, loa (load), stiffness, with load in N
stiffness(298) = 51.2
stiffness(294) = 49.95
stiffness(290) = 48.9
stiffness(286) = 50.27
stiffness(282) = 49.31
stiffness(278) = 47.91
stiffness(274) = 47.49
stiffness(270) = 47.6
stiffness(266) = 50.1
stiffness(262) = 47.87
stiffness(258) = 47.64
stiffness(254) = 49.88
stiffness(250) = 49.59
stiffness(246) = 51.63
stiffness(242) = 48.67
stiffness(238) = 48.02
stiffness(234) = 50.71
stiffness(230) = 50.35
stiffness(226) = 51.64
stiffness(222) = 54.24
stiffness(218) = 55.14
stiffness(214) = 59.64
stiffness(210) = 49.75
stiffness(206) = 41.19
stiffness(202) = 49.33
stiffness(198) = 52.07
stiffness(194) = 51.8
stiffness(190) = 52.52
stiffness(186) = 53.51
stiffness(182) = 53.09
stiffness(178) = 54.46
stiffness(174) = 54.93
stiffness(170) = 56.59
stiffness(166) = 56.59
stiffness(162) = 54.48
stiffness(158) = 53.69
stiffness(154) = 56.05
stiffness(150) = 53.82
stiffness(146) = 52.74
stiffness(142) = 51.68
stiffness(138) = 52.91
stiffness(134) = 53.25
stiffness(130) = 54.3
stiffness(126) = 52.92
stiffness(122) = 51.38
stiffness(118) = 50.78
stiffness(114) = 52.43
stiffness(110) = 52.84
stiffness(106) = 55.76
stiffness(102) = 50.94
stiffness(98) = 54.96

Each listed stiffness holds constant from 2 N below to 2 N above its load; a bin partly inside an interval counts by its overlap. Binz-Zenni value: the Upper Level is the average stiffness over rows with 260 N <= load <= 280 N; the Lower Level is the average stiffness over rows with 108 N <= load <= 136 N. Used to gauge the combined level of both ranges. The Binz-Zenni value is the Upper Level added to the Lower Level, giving 101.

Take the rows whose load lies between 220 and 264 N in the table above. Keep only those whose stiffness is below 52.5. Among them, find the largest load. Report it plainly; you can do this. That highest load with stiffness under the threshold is 262 N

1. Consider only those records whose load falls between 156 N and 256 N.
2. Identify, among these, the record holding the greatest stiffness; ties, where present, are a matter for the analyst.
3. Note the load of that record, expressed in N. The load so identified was 214 N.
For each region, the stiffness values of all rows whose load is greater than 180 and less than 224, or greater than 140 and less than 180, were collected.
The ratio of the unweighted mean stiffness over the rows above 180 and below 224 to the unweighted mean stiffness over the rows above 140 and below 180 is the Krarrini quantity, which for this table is 0.955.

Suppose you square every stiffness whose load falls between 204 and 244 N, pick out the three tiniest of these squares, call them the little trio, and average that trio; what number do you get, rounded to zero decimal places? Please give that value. 2124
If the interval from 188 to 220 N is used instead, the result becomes 2202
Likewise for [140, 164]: 2778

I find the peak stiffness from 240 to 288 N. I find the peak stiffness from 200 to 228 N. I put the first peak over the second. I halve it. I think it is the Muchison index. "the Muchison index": 0.433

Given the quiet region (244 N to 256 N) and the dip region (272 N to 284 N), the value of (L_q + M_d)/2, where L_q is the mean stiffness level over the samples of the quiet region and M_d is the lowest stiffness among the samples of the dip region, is 48.9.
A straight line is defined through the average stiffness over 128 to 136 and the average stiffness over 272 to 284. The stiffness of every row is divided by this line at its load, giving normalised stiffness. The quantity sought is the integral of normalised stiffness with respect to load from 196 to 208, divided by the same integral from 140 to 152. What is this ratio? 0.94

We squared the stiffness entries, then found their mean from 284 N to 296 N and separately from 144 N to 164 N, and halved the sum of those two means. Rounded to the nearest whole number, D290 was 2703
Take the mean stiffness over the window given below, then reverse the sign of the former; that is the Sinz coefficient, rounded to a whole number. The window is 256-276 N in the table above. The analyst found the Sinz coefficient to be -48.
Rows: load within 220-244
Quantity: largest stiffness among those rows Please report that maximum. 54.24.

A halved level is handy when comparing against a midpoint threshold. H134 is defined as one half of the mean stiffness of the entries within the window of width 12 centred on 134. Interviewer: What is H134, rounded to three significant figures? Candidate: 26.7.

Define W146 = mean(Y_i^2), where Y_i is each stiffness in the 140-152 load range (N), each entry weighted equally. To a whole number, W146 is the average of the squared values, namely 2783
